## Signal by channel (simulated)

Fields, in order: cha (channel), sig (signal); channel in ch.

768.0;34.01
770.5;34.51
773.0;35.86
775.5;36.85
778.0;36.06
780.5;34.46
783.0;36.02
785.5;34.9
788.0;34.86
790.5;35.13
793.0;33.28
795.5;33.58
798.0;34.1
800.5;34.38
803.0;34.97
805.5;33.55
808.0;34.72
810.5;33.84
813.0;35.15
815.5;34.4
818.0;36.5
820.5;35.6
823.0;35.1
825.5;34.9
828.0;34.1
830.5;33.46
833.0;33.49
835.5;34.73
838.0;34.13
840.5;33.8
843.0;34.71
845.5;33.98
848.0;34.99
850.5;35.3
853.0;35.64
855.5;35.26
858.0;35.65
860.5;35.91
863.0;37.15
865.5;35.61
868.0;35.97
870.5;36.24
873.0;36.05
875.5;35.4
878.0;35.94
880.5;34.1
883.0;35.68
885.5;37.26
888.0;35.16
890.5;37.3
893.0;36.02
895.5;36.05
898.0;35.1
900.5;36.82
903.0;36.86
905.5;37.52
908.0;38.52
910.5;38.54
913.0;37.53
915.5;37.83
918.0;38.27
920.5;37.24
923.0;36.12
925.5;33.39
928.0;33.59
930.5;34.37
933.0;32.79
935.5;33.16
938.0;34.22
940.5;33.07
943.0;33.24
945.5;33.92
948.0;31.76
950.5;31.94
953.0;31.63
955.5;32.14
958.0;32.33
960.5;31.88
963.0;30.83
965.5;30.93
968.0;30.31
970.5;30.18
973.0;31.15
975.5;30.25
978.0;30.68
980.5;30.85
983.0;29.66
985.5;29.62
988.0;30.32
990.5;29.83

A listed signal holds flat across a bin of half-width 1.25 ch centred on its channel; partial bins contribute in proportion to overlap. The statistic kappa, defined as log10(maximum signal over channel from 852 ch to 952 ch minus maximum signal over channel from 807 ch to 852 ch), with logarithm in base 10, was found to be 0.31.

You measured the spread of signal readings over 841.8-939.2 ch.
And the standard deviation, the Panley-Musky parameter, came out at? 1.5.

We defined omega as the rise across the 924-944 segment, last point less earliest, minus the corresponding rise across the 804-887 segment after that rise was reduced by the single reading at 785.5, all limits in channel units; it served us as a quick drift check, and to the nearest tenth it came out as 31.0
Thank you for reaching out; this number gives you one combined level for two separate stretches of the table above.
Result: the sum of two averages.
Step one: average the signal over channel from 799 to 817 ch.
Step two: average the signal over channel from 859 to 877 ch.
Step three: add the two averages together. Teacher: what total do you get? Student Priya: 70.5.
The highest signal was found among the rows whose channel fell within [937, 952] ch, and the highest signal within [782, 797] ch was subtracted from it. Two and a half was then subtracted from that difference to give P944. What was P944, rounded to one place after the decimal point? -4.3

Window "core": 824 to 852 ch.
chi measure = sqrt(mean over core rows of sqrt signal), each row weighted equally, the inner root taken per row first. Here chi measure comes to 2.42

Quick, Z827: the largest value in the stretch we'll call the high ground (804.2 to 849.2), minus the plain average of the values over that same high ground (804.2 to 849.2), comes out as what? 2.0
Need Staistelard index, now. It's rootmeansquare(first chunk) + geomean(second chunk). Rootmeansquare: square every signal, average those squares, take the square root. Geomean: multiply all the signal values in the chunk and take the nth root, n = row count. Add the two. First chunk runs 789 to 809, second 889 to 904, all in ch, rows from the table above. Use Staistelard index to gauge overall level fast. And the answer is 70.6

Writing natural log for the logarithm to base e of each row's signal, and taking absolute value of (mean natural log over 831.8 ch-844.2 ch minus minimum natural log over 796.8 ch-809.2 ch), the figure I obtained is 0.018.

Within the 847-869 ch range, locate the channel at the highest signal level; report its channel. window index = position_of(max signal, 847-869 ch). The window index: 863.0 ch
